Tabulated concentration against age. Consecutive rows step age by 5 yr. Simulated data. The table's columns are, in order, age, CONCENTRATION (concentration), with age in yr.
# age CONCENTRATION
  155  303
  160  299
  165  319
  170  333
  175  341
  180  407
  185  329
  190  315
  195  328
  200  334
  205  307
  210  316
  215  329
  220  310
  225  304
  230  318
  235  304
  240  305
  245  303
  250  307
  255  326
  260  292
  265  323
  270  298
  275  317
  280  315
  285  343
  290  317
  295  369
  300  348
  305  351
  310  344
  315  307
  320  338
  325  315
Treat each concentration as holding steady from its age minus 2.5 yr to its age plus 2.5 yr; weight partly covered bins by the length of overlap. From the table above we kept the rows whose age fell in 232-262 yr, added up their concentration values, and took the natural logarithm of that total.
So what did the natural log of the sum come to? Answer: 7.52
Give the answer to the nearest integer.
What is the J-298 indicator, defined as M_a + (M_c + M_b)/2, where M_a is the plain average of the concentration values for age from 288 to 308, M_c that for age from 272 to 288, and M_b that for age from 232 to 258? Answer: 663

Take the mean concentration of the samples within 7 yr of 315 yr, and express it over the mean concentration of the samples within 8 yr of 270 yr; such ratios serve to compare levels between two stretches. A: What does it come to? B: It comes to 1.05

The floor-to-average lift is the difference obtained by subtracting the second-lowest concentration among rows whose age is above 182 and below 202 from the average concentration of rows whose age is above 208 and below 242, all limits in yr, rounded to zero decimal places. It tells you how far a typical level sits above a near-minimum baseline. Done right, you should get -16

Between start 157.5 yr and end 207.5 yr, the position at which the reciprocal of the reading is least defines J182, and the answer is 180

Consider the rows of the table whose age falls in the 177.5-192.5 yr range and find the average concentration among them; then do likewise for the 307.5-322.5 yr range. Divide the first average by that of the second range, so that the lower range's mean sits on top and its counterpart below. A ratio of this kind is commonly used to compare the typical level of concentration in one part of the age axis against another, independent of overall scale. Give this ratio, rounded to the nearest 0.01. 1.06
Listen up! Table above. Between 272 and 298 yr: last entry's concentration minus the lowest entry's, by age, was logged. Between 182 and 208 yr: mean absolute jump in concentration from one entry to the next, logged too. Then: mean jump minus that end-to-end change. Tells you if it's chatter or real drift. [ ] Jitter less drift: -37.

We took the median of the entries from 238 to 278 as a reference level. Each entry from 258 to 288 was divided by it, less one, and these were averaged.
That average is 0.03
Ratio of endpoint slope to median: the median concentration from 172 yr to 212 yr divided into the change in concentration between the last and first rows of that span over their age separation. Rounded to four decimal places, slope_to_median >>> -0.0022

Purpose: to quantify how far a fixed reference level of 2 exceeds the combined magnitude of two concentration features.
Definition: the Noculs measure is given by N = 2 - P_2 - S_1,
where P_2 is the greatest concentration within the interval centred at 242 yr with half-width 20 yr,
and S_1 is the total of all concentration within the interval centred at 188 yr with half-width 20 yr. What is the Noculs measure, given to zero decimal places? -3018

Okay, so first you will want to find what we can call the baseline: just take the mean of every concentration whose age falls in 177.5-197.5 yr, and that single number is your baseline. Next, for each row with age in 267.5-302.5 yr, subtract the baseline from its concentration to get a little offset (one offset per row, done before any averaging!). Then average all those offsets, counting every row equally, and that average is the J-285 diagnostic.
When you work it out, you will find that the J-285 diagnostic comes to -15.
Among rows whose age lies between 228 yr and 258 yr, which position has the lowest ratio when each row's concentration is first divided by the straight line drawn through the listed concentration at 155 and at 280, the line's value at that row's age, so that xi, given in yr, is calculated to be 245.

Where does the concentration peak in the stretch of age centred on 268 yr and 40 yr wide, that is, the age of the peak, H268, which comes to 285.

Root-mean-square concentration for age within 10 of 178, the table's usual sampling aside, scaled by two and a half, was 885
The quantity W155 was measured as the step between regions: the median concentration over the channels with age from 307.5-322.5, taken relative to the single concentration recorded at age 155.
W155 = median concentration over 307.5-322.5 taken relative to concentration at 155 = 35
